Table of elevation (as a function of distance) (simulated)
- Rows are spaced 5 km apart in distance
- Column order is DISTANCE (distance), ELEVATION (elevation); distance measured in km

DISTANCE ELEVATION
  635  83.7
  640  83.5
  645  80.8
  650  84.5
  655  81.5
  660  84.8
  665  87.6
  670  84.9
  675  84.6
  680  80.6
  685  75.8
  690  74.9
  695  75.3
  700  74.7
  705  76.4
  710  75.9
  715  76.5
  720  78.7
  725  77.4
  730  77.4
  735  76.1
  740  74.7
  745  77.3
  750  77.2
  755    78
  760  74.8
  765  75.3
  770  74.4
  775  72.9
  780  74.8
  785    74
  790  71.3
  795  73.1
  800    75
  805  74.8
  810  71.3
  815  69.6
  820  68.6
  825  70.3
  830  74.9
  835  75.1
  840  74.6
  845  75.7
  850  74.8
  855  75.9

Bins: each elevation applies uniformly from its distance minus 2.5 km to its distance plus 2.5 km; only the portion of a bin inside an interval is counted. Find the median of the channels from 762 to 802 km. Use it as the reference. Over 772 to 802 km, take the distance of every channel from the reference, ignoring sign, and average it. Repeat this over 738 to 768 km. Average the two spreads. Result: 1.58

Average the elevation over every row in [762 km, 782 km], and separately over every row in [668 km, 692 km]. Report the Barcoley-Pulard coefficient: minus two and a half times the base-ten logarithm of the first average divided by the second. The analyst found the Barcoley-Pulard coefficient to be 0.08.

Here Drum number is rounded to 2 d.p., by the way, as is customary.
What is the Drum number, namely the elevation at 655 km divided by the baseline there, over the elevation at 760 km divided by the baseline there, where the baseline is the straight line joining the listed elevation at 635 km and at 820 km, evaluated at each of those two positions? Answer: 0.98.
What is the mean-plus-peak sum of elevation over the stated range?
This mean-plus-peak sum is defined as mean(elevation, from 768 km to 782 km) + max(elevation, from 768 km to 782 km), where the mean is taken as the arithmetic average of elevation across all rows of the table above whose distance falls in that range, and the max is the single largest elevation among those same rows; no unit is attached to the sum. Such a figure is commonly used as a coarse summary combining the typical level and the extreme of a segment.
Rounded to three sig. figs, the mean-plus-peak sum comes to 149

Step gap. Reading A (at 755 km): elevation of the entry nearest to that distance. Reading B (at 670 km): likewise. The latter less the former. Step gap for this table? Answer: 7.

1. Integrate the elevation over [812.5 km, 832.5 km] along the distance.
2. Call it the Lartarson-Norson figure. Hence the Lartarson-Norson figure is 1417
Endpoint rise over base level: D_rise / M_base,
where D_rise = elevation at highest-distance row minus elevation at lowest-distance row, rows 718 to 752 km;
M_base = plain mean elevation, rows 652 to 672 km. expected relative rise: -0.02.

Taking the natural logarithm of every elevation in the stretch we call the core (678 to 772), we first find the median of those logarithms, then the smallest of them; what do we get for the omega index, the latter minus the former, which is -0.023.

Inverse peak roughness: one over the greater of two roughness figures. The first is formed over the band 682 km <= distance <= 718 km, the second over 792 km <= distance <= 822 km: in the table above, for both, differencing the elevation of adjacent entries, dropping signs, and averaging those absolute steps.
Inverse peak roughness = 0.60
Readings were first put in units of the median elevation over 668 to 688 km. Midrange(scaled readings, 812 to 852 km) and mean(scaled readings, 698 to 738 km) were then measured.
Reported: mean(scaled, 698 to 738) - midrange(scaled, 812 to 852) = 0.05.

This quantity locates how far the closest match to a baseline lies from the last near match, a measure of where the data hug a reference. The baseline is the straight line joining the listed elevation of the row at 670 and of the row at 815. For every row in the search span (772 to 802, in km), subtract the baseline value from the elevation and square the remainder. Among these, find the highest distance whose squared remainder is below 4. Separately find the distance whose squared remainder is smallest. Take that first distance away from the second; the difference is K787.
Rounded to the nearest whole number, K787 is -20 km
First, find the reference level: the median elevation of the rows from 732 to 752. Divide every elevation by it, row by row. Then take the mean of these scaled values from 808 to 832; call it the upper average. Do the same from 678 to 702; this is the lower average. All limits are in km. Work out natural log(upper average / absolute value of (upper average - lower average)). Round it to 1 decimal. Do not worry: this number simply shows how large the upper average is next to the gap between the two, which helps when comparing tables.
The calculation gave 2.6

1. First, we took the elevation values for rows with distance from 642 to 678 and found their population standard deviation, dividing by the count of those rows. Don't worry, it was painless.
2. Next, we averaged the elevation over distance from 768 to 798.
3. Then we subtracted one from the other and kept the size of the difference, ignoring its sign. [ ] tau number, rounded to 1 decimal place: 71.3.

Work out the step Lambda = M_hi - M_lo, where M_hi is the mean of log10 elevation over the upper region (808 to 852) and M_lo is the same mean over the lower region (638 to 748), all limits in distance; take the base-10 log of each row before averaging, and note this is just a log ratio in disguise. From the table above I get -0.037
